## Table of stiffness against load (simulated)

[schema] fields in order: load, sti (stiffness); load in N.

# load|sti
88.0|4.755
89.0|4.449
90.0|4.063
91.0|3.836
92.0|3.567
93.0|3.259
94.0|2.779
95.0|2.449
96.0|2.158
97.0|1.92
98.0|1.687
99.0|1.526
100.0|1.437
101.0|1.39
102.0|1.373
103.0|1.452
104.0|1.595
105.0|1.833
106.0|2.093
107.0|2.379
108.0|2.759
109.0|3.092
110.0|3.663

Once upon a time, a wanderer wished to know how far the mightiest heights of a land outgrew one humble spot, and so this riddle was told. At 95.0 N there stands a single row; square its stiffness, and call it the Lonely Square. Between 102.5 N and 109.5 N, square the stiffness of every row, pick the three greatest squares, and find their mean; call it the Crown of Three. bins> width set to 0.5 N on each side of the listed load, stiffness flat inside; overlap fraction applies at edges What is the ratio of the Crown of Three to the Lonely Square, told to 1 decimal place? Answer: 1.3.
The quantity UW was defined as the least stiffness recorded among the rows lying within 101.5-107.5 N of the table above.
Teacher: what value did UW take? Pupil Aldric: 1.373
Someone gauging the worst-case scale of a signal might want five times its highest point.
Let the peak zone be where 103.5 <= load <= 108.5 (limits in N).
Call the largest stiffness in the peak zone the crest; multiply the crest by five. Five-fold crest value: 13.8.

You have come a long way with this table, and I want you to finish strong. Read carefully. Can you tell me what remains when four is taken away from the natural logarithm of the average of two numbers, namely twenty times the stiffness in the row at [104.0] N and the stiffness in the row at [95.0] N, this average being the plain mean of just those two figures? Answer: -1.16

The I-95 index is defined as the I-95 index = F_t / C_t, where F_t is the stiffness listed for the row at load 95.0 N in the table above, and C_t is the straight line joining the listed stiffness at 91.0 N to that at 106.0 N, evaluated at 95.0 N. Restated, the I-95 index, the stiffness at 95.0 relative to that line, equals 0.73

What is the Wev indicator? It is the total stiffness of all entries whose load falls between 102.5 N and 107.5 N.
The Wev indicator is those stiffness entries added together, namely 9.4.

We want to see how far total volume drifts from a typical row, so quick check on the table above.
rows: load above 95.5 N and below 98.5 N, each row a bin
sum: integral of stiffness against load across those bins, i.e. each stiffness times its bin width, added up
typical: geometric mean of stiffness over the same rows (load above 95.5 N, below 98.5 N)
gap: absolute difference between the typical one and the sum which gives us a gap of 3.9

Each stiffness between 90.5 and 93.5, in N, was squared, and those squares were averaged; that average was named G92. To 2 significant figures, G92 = 13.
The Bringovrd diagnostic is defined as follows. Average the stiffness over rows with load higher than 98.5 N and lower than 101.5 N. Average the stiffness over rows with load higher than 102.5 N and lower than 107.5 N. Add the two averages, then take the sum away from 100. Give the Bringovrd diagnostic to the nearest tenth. 96.7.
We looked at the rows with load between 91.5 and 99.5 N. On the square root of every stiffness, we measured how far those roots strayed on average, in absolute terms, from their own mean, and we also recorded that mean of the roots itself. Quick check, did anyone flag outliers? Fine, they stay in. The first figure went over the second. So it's 0.12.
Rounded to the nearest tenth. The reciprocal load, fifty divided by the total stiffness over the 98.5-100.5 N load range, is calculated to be 16.9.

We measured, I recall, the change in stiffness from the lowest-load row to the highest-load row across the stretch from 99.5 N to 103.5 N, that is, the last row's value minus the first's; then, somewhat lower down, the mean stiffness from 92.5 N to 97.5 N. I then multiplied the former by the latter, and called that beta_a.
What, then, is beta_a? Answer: 0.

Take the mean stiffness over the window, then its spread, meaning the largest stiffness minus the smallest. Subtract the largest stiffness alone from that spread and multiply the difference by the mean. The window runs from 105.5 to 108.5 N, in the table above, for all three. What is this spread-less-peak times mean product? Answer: -5.0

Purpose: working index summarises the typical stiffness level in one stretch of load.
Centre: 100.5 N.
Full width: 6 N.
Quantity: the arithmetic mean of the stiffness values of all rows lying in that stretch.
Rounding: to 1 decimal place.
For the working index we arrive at 1.5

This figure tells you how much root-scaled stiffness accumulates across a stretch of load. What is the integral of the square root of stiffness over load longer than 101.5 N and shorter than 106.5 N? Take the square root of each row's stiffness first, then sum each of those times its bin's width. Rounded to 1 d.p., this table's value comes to 6.4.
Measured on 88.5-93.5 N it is 9.8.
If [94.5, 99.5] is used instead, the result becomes 7.0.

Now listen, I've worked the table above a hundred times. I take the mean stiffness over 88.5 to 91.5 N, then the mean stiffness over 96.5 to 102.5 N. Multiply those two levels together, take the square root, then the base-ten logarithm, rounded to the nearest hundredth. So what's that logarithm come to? 0.40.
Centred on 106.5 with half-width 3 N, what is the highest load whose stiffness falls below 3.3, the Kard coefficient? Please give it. 109.0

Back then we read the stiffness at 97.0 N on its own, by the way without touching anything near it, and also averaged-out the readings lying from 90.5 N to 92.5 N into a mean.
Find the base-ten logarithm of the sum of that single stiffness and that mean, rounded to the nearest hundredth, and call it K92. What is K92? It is 0.75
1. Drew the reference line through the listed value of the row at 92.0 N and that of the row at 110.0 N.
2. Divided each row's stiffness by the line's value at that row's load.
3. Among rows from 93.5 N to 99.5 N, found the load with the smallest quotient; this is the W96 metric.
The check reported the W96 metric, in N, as 99.0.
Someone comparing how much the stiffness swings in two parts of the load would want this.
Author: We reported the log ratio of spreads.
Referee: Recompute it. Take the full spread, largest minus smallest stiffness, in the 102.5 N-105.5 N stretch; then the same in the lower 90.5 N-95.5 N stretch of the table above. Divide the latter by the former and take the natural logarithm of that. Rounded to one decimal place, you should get 1.3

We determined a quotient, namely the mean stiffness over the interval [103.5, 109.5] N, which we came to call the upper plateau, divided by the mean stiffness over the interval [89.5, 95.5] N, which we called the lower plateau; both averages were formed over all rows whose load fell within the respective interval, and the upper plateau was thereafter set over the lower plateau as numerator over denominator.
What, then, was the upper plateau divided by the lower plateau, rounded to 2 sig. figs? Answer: 0.69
